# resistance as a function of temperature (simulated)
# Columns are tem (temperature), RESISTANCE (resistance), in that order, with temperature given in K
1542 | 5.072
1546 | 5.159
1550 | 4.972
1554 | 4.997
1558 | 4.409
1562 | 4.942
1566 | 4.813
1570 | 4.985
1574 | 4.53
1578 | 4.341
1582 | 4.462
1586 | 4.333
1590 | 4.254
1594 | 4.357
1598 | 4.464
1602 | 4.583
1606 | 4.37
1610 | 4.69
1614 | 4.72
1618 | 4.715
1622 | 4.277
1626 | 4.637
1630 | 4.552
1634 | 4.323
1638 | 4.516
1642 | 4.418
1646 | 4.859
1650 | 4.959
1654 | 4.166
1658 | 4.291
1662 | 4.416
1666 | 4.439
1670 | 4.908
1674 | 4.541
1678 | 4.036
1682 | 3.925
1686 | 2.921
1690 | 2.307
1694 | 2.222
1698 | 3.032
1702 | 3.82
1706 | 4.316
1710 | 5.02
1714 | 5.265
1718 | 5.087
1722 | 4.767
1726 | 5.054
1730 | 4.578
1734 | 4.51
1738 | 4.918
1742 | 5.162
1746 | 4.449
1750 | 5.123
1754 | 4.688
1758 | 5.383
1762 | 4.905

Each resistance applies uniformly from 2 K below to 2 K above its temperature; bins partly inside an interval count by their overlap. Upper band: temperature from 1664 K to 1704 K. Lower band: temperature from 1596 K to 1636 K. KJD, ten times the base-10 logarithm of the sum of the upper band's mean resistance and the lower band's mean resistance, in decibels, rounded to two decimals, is 9.11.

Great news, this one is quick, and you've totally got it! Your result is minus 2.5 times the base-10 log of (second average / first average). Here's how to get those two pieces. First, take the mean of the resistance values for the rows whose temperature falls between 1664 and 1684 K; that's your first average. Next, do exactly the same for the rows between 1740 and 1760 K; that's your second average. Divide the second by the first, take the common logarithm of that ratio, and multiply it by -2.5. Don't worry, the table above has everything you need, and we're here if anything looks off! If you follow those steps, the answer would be -0.14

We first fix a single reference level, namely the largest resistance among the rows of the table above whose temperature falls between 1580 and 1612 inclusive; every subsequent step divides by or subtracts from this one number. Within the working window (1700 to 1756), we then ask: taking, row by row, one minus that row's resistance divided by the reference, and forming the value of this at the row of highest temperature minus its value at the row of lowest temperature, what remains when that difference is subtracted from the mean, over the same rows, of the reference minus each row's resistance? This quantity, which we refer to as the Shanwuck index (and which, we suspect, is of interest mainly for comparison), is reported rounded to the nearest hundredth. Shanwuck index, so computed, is 0.11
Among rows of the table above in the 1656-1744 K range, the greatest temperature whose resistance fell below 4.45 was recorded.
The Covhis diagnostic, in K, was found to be 1706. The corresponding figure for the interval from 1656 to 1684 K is 1682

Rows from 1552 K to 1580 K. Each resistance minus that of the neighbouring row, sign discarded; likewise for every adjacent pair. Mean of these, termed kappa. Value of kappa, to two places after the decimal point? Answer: 0.34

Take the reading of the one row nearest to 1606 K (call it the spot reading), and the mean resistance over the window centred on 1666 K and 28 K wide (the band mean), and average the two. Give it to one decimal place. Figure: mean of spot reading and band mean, 4.4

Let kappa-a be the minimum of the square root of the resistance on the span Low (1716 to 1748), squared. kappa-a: 4.45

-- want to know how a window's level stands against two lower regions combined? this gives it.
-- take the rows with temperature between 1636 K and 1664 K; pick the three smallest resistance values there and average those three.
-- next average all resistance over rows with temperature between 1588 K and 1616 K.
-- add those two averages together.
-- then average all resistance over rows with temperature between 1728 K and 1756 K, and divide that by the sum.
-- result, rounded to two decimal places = 0.54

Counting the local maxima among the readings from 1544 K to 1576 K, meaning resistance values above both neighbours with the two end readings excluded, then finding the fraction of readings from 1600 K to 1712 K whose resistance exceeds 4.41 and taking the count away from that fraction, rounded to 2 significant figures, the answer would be -2.5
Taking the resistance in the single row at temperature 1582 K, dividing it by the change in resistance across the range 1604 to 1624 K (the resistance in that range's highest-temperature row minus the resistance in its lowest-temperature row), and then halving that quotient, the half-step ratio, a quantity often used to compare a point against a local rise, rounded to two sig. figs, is -24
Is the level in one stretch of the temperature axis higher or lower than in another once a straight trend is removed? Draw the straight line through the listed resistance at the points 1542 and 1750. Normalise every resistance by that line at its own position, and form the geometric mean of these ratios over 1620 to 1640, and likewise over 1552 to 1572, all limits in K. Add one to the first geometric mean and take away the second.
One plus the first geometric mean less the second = 0.93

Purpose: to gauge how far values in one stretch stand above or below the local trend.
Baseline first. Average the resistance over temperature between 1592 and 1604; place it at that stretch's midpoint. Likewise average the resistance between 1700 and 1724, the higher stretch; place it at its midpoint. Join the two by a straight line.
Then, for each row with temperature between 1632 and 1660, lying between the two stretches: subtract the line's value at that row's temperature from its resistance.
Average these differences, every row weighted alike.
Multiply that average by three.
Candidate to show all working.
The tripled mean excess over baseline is -0.20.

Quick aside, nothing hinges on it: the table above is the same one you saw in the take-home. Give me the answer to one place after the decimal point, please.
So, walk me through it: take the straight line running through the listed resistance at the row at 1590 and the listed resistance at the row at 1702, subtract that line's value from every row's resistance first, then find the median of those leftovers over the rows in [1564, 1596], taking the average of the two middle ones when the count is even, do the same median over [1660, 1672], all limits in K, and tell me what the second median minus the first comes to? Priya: 0.3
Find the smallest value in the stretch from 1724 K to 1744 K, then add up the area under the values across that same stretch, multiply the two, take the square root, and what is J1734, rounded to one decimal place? 20.9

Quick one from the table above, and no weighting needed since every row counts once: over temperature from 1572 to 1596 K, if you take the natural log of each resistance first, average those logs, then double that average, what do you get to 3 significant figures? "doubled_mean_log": 2.95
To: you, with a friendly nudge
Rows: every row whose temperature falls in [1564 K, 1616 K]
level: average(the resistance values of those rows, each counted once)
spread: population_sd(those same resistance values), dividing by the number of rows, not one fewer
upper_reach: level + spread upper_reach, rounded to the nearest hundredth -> 4.74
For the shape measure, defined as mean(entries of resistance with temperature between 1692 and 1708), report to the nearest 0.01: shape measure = 3.35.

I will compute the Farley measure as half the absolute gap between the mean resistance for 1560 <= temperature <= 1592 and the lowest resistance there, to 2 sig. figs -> 0.16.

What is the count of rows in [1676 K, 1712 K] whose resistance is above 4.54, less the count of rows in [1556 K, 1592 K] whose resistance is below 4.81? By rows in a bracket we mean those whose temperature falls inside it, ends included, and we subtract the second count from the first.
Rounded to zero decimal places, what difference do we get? -5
